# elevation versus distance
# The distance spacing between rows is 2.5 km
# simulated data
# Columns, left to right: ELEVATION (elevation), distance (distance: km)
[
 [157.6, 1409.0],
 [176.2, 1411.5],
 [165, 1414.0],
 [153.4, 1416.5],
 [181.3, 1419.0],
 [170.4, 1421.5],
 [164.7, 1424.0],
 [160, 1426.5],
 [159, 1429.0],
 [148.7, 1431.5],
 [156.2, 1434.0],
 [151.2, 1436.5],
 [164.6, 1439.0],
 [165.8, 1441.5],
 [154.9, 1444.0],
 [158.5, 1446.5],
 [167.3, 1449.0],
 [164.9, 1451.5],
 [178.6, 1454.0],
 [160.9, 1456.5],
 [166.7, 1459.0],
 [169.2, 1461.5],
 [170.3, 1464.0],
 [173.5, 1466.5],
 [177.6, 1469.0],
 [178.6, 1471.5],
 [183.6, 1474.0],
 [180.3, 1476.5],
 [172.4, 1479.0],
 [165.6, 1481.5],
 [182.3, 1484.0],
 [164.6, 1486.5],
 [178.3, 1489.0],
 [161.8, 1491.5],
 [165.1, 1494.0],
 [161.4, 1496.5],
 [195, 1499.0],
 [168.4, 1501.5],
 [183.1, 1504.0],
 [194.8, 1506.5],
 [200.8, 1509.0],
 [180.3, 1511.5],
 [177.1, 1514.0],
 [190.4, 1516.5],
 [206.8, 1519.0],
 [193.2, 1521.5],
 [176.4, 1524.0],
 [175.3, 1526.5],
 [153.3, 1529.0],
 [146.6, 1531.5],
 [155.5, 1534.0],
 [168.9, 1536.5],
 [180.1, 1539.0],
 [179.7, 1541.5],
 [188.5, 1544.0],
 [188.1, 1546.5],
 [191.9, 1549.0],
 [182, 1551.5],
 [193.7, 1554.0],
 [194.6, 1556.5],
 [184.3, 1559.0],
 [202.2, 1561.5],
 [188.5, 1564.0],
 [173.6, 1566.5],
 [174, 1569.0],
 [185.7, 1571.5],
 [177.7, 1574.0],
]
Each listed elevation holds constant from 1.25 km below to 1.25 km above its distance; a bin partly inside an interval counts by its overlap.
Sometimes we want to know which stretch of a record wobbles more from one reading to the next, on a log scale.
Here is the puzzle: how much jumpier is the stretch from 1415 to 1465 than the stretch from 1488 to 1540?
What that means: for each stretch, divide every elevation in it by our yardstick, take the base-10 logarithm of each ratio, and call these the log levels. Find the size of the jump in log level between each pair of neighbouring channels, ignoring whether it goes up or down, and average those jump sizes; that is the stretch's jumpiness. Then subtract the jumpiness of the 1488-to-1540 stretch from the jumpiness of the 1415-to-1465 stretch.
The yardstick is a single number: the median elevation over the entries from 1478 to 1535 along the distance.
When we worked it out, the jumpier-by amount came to -0.011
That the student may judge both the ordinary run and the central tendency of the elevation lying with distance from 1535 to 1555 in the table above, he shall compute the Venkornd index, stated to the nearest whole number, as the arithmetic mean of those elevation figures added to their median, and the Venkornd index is 369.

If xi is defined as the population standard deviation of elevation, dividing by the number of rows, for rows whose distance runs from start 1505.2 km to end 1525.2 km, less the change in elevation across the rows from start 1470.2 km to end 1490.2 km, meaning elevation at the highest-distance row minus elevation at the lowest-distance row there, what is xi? 11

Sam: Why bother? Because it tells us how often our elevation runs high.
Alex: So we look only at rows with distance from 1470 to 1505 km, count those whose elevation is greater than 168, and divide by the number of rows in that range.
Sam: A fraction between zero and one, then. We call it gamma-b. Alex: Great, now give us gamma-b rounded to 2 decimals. 0.64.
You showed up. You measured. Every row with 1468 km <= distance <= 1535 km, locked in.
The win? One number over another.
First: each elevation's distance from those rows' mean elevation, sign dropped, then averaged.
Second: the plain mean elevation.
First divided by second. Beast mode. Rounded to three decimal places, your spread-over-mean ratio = 0.064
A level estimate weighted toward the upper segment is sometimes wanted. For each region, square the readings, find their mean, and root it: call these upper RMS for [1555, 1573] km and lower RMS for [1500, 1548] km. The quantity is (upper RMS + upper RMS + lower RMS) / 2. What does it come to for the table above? 276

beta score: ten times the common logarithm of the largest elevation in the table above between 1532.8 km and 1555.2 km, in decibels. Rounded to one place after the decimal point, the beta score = 22.9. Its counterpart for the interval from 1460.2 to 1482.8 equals 22.6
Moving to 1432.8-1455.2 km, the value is 22.5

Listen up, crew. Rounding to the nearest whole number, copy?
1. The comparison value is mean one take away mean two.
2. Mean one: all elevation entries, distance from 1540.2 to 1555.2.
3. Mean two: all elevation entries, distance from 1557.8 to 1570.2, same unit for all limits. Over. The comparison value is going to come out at 3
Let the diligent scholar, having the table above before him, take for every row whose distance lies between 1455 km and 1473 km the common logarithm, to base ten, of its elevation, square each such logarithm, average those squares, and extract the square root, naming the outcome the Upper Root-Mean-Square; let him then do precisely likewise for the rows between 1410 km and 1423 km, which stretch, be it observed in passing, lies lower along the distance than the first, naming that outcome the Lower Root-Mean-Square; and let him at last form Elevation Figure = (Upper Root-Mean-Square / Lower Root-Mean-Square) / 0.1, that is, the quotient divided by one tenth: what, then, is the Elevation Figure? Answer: 10.0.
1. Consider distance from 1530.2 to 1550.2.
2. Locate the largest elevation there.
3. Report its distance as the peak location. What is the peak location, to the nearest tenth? 1549.0 km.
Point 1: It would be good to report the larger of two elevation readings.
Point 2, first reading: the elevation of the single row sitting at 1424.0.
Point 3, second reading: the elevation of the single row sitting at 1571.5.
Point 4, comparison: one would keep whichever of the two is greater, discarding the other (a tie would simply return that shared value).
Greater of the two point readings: 186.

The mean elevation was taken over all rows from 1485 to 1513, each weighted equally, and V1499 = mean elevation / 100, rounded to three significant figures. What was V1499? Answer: 1.78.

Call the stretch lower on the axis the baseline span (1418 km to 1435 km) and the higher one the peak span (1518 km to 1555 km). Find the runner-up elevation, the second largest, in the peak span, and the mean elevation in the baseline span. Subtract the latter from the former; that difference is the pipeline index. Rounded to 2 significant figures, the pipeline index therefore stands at 31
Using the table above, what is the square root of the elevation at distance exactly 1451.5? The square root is 12.8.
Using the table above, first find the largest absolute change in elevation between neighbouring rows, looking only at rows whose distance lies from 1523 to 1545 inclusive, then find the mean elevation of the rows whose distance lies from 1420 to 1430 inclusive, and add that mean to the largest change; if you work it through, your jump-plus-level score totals 186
